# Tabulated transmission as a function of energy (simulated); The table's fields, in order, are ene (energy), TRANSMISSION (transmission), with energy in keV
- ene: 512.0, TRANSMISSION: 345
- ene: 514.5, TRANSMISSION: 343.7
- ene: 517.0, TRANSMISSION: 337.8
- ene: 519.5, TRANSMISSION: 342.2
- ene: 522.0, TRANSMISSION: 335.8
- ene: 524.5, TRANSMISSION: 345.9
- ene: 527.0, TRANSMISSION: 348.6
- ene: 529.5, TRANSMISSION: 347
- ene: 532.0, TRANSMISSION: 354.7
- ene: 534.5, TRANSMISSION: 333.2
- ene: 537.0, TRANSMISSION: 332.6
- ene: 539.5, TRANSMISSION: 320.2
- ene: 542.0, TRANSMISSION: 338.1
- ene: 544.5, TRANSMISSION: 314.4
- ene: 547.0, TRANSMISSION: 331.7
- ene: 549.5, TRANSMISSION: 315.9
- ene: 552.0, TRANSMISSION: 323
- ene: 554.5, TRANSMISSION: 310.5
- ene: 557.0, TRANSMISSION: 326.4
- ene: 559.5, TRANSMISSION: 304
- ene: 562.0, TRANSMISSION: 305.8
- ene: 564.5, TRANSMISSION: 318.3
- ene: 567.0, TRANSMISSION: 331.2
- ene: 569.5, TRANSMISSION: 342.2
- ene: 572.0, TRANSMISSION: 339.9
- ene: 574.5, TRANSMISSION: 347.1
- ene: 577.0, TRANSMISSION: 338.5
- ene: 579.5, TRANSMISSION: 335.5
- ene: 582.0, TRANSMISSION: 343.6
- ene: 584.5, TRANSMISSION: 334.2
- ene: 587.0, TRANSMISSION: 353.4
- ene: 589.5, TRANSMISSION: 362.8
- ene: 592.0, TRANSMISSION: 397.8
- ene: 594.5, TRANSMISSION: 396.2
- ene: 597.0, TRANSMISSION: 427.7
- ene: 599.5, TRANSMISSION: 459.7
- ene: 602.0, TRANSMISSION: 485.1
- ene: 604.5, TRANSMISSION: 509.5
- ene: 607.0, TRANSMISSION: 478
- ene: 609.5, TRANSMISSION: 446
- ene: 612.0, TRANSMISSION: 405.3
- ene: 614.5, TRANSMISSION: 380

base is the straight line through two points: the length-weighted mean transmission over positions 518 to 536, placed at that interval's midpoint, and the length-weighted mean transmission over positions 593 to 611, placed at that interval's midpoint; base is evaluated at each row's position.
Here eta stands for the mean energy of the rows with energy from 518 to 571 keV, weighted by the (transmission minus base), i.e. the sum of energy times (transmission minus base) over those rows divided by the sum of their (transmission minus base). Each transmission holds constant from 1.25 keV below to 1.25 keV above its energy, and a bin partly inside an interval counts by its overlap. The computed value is 556.3 keV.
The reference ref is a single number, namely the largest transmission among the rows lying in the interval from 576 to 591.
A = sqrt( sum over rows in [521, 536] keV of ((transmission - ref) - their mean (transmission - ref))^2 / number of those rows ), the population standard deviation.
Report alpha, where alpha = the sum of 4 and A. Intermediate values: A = 7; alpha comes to 11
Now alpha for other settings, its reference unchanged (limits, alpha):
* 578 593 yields 26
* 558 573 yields 19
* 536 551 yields 13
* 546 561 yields 13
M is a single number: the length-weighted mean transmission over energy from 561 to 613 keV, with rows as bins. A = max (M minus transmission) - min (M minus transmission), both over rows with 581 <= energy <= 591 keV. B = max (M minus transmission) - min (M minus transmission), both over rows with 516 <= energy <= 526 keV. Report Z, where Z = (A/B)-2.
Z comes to 0.8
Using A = 29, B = 10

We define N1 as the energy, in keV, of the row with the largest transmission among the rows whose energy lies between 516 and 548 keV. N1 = 532.0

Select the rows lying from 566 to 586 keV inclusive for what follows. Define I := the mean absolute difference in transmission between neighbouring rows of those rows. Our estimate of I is 7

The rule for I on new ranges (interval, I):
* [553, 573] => 11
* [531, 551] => 16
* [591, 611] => 25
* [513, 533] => 6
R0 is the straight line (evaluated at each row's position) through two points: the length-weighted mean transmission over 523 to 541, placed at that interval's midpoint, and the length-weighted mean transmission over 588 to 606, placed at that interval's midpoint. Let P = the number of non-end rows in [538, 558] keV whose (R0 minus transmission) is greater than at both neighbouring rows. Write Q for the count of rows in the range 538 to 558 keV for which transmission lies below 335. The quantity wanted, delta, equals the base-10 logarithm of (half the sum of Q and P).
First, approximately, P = 3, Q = 7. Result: 0.70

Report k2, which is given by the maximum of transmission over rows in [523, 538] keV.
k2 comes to 354.7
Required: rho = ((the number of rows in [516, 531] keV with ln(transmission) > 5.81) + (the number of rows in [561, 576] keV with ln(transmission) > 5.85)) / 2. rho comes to 3.00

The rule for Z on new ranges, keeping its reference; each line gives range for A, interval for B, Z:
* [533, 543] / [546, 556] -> -1.2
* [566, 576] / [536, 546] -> -1.3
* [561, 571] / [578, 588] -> -0.1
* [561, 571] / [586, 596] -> -1.2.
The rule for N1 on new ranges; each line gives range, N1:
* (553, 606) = 604.5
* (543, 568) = 547.0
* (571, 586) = 574.5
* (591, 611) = 604.5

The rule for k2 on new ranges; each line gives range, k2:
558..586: 347.1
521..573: 354.7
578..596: 397.8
